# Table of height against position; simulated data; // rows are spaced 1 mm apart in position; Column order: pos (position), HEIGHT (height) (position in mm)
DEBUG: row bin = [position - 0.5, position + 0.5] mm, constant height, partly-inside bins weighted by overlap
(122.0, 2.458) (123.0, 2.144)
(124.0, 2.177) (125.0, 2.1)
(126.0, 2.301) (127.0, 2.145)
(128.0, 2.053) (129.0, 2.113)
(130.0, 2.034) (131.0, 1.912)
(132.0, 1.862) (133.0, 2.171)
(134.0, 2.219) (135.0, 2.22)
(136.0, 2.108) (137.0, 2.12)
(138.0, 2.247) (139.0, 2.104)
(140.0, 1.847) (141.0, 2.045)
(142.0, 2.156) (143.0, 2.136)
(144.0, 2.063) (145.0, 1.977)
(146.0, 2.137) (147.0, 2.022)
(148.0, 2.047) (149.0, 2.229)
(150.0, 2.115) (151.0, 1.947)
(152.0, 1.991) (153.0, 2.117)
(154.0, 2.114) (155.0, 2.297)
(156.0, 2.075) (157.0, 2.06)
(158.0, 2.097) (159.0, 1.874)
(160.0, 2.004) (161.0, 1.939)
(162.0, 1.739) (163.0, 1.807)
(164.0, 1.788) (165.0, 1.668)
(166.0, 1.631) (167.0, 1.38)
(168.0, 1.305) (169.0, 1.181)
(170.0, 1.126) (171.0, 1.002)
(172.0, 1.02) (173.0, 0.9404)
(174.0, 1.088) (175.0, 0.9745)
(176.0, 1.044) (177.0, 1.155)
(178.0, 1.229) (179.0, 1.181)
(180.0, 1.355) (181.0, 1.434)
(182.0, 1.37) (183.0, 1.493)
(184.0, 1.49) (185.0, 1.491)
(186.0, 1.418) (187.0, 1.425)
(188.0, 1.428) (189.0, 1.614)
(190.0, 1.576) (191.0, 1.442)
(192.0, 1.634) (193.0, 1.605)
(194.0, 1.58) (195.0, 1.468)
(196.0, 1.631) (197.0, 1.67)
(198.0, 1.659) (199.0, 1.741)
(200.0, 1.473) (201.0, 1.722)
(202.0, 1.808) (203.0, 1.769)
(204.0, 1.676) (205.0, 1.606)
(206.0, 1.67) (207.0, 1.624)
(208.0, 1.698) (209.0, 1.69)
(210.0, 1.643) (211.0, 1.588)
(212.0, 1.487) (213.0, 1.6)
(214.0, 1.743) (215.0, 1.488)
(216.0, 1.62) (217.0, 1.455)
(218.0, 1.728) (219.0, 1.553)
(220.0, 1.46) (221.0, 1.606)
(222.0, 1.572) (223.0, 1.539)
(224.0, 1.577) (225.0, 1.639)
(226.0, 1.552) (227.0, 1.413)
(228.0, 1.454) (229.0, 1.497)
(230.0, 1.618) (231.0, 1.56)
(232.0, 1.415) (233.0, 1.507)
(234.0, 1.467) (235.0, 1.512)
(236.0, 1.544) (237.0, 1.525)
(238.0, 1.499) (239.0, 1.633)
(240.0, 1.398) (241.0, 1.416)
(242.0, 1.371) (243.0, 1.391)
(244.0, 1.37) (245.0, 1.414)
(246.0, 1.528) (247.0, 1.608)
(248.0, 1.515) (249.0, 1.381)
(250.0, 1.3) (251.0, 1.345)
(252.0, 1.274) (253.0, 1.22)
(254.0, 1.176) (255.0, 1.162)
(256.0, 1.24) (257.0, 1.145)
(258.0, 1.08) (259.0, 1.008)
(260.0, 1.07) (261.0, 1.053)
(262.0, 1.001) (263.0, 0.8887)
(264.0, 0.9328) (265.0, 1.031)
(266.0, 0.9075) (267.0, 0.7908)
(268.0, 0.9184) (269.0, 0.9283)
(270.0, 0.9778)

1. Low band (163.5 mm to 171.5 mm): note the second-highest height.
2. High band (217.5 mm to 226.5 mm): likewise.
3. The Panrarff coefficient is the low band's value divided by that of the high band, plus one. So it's 2.0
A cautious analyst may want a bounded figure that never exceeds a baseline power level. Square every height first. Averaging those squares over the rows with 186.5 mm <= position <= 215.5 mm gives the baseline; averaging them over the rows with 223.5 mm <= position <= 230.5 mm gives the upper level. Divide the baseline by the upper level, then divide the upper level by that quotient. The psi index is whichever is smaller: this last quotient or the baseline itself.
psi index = 2.1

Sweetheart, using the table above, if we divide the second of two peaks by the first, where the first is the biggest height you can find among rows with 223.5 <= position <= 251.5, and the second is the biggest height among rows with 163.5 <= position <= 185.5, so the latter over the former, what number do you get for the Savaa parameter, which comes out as 1.09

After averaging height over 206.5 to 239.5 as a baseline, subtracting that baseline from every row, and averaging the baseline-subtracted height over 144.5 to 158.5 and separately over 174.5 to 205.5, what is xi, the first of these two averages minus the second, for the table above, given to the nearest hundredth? 0.60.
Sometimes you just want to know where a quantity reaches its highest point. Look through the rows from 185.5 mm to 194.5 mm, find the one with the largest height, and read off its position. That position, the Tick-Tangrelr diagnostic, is 192.0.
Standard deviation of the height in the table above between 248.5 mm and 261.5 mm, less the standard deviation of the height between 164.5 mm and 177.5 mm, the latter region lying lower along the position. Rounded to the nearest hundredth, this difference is -0.12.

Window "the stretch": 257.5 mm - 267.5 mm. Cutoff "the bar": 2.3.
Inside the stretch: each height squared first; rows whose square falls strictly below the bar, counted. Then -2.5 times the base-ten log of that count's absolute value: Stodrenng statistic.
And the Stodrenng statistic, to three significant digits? -2.50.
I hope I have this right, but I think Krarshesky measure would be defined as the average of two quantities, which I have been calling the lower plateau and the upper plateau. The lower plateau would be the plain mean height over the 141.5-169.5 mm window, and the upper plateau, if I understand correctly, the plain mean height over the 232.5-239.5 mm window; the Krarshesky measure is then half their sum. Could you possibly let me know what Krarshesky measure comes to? 1.73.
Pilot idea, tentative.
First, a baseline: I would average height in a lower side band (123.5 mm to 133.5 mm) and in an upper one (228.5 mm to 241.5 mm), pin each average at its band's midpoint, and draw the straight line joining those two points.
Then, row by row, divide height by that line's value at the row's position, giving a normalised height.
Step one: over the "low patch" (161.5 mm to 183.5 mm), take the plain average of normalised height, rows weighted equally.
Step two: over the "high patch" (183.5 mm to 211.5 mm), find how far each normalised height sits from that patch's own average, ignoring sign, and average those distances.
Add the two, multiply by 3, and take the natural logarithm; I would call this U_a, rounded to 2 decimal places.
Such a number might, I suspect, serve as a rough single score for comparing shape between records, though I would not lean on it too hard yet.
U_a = 0.85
